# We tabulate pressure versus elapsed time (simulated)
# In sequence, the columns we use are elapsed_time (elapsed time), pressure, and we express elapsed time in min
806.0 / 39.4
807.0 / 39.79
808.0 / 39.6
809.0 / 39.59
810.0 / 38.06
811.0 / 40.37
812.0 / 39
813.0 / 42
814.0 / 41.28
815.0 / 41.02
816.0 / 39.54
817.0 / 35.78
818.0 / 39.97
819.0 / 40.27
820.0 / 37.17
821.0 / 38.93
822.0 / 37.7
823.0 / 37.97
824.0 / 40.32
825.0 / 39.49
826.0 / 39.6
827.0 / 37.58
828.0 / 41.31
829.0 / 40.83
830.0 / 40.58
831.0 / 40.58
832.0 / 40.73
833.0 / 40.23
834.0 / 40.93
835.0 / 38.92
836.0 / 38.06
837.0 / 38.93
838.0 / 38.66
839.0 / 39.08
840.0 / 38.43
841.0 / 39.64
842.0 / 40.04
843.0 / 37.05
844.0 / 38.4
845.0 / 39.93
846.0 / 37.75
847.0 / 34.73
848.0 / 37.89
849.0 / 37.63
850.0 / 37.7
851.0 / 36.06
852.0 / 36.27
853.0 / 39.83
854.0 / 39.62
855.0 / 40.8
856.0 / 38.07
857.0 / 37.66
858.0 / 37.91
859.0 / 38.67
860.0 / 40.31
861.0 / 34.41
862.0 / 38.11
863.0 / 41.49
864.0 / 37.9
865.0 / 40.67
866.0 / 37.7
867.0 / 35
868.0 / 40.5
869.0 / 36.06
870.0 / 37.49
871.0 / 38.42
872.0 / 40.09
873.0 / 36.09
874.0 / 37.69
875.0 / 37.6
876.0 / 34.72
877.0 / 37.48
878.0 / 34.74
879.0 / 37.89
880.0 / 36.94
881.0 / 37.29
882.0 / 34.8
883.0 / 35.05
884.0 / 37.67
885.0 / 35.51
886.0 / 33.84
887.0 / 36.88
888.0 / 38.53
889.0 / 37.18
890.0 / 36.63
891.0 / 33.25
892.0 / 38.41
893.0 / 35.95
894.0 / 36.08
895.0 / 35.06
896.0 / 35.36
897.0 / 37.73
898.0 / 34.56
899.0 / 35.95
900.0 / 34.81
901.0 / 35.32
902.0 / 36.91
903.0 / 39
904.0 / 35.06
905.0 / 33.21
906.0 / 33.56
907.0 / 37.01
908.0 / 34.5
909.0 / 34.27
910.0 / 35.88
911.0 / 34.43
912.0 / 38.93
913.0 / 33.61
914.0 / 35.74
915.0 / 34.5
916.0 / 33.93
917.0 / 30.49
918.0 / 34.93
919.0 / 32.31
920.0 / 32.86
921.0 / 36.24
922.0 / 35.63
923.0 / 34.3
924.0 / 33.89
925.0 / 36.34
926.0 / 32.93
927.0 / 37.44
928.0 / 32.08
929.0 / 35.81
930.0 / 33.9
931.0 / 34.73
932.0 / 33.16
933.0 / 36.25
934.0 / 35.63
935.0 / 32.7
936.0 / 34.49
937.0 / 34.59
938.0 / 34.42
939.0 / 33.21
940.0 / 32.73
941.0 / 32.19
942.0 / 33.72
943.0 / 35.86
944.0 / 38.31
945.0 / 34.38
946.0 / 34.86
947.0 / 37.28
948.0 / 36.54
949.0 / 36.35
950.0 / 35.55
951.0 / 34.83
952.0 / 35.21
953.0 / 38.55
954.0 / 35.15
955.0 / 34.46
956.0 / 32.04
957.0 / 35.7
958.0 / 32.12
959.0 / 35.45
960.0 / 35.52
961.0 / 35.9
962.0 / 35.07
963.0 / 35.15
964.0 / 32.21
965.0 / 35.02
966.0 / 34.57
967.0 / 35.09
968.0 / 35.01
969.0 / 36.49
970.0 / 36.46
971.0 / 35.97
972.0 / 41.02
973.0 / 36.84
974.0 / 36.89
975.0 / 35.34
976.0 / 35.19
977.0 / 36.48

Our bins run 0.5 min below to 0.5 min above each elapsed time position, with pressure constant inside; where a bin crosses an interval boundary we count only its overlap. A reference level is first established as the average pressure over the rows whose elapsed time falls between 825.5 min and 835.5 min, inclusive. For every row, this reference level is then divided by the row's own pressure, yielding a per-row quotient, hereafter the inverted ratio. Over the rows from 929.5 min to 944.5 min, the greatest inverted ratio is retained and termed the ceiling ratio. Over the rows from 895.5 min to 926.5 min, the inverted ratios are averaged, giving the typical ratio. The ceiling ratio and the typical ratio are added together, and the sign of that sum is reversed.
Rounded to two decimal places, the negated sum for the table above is -2.40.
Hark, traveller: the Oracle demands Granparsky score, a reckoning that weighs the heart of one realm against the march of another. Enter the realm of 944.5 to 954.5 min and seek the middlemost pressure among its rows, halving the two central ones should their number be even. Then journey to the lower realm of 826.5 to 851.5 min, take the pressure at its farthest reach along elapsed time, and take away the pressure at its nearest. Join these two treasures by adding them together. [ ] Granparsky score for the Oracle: 33.9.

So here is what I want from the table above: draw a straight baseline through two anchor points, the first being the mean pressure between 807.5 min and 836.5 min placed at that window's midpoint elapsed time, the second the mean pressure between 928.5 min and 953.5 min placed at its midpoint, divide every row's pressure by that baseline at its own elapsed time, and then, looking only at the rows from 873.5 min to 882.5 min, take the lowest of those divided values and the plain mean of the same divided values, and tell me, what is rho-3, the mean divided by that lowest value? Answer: 1.06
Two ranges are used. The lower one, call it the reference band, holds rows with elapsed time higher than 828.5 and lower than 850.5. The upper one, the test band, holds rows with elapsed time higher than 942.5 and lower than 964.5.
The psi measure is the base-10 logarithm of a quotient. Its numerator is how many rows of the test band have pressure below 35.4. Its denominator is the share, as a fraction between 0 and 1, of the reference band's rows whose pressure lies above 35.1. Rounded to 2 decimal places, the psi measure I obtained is 1.06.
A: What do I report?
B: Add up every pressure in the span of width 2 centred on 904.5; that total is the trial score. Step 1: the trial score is 68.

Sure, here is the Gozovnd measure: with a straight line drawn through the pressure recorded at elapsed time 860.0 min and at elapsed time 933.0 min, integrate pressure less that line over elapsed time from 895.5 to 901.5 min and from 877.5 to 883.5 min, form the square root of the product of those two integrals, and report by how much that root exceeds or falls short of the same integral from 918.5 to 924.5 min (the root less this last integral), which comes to 32.8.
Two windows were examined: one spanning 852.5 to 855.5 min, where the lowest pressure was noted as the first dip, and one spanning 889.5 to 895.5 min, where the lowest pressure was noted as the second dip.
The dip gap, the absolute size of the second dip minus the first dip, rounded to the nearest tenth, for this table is 6.4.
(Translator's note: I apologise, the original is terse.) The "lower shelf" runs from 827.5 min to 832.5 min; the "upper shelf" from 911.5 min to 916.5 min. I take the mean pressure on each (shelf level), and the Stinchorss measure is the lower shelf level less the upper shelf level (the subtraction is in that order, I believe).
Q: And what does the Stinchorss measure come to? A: 5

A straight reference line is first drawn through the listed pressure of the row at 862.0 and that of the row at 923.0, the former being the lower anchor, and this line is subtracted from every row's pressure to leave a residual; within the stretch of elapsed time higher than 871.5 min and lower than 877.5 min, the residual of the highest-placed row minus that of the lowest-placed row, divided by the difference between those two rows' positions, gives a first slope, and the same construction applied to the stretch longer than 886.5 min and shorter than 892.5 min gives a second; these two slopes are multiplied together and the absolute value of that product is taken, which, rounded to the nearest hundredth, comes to 0.17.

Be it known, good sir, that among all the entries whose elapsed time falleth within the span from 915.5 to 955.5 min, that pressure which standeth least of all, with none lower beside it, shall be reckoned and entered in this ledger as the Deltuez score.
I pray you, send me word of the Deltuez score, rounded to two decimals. 30.49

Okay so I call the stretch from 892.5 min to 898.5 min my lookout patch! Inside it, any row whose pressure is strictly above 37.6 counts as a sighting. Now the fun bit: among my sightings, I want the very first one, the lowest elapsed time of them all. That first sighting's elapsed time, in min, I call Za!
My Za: 897.0 min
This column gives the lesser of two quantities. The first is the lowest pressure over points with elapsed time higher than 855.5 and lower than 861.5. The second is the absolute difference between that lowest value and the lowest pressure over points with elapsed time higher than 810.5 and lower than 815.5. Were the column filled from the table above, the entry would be 4.6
